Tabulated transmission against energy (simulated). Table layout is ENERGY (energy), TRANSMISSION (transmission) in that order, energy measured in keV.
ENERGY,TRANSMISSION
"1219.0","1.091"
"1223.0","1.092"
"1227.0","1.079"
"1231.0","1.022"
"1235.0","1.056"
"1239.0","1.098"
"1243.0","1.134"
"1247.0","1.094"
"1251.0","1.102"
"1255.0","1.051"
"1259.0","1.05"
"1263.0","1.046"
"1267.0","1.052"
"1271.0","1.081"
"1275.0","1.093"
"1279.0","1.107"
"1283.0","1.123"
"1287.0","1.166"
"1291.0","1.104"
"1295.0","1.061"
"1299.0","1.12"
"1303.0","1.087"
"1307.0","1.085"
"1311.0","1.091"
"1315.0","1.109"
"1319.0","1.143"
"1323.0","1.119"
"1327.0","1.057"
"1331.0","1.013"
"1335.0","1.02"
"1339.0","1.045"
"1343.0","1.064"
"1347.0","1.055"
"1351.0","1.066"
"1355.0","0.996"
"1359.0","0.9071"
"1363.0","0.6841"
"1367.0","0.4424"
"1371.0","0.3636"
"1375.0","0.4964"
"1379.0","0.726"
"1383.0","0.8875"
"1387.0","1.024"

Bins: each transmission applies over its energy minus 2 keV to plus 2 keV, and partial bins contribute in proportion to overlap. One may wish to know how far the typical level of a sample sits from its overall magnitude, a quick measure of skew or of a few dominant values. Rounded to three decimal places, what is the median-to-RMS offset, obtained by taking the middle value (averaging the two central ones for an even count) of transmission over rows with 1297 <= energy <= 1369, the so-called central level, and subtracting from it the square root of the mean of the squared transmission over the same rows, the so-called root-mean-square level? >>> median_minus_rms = 0.040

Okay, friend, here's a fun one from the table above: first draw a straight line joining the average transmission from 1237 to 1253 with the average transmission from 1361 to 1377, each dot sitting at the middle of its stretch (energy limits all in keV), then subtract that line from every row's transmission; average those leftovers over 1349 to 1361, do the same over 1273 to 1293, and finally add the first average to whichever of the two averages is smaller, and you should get 0.62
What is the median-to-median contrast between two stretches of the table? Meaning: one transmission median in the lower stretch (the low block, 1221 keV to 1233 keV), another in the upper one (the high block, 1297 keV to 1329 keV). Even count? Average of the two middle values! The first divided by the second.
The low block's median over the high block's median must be 1.0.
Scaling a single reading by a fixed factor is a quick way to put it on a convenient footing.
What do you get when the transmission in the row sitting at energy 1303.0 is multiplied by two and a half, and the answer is 2.72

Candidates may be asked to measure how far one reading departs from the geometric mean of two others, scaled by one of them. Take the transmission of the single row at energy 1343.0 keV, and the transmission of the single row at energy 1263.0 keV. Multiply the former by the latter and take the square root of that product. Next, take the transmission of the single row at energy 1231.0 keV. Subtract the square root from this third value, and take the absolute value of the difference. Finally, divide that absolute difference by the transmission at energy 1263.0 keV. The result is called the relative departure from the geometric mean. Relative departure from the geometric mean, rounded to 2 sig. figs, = 0.032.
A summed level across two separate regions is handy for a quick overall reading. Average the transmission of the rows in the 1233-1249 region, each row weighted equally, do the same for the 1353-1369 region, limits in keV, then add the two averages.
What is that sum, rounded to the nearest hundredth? 1.85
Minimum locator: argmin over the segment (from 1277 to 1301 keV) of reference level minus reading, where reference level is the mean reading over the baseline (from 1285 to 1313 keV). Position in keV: 1287.0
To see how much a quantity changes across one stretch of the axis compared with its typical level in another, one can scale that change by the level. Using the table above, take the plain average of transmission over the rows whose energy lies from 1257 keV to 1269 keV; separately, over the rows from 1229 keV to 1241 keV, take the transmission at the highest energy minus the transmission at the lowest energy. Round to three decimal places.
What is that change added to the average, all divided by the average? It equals 1.072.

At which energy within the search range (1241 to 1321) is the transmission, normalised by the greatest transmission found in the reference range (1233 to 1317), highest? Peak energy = 1287.0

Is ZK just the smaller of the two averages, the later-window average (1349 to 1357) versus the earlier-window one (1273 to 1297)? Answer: 1.03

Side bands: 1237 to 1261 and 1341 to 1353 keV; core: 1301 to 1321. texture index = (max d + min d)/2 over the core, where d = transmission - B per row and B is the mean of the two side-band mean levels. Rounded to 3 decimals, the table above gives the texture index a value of 0.039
